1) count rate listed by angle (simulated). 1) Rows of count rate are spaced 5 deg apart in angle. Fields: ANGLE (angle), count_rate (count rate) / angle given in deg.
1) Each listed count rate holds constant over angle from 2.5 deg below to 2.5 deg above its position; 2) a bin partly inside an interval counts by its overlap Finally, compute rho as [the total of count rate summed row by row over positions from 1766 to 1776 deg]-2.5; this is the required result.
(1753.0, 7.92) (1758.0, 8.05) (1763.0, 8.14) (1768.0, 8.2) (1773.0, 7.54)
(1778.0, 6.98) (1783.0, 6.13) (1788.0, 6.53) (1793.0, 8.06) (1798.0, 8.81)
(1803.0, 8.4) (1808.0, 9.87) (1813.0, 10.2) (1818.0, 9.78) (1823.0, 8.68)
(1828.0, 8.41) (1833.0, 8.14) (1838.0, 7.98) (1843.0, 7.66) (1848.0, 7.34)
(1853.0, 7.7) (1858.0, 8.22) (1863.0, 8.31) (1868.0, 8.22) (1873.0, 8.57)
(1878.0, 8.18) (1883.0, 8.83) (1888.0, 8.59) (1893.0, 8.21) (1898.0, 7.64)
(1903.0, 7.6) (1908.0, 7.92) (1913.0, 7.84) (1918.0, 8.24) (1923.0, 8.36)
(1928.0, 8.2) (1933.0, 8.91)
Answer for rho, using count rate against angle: 13.2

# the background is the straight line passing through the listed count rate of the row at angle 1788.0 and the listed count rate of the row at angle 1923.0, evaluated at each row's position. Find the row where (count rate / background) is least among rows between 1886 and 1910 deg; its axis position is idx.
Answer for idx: 1903.0 deg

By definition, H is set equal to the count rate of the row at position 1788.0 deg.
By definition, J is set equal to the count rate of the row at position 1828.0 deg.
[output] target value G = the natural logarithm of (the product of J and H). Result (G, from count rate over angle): 4.01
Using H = 6.53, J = 8.41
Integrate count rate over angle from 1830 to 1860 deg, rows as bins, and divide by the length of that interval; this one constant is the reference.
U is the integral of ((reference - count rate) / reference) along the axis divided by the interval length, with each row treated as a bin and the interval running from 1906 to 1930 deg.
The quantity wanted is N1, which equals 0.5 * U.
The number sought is -0.02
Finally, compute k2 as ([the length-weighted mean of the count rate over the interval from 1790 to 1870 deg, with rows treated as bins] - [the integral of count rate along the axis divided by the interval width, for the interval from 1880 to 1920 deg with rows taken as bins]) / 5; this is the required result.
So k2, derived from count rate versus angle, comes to 0.07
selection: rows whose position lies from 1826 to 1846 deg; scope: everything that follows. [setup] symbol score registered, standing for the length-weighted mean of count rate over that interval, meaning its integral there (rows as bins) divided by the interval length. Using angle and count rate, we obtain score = 8.02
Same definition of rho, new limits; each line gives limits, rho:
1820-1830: 14.6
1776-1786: 10.6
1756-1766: 13.7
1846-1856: 12.5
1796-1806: 14.7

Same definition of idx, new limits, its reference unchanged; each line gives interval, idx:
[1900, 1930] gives 1903.0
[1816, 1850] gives 1848.0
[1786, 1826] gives 1788.0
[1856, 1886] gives 1878.0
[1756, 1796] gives 1783.0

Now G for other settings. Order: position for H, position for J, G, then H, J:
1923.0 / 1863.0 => 4.24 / 8.36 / 8.31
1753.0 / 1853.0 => 4.11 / 7.92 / 7.7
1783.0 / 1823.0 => 3.97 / 6.13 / 8.68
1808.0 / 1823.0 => 4.45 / 9.87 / 8.68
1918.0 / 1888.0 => 4.26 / 8.24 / 8.59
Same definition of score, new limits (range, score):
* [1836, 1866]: 7.87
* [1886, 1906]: 7.99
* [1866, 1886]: 8.46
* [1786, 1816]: 8.70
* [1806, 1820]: 9.96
